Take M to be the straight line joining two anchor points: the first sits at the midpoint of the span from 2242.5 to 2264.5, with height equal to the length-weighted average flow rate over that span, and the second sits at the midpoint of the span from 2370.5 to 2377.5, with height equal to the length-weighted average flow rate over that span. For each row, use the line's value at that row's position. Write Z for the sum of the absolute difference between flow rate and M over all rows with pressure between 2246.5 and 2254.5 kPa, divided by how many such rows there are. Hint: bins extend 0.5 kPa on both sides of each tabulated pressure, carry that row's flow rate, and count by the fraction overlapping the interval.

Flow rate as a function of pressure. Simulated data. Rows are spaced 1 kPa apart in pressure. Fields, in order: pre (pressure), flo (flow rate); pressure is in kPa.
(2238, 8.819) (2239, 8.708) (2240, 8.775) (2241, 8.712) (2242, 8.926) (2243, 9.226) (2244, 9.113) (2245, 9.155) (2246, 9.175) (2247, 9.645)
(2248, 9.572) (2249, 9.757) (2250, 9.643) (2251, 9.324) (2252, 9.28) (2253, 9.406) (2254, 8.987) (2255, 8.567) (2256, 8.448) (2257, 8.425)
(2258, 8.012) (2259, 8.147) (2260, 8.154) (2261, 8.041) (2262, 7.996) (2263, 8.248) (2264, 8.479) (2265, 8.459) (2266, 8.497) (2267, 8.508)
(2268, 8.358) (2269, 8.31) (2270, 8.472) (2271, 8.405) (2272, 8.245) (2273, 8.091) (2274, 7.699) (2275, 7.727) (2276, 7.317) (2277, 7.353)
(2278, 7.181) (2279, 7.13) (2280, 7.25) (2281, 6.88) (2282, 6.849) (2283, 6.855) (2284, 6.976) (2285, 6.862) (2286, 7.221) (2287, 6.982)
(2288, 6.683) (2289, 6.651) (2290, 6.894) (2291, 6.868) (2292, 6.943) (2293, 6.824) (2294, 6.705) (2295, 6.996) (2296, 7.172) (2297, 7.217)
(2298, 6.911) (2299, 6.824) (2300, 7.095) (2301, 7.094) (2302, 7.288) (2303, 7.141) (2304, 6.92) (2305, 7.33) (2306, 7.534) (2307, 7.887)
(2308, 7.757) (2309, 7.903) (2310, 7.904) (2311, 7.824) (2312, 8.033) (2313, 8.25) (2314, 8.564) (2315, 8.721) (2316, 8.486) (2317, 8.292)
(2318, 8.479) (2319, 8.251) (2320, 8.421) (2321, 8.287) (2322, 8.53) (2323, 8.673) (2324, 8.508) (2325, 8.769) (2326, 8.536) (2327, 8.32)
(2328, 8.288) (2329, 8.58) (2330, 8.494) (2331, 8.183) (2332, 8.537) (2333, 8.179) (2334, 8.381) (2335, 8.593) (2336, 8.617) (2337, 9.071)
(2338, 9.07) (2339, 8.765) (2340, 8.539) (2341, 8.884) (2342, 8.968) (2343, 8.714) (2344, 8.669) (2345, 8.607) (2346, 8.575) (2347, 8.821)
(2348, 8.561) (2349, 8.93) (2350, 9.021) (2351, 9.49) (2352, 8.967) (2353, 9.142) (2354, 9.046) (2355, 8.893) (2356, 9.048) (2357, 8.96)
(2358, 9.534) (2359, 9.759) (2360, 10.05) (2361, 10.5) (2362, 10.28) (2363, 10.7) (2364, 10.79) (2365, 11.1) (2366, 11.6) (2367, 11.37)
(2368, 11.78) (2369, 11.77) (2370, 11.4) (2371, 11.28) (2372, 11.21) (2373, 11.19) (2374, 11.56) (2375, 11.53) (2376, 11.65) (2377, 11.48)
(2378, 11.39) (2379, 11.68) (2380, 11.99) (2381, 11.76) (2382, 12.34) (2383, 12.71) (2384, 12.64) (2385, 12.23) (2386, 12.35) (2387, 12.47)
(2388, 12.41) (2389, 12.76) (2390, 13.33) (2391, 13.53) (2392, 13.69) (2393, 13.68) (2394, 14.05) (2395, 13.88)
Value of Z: 0.7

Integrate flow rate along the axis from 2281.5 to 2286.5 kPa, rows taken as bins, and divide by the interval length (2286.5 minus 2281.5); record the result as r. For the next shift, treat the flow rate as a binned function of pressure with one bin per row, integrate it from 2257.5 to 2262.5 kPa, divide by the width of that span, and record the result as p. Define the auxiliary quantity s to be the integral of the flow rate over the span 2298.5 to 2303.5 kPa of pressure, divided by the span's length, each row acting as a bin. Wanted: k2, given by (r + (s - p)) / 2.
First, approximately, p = 8.1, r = 7.0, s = 7.1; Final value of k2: 3.0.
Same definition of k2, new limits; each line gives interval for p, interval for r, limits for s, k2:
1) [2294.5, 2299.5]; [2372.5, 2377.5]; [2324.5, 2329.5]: 6.5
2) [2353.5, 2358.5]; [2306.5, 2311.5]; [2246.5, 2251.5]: 4.2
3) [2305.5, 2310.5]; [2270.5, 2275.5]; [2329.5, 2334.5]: 4.3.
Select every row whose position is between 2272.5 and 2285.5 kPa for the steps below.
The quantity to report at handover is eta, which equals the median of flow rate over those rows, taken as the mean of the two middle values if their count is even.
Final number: 7.2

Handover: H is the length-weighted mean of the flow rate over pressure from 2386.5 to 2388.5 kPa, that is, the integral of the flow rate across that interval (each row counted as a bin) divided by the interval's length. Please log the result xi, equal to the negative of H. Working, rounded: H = 12.4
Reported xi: -12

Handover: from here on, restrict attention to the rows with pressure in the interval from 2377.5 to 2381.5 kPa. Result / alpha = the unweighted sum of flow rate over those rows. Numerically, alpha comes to 47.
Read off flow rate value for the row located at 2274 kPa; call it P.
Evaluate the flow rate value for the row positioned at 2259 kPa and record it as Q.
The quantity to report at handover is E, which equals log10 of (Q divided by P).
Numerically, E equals 0.02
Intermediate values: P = 7.699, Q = 8.147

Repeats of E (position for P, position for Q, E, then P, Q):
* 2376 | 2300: -0.22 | 11.65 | 7.095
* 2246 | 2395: 0.18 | 9.175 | 13.88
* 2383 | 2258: -0.20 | 12.71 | 8.012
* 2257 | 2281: -0.09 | 8.425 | 6.88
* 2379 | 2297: -0.21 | 11.68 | 7.217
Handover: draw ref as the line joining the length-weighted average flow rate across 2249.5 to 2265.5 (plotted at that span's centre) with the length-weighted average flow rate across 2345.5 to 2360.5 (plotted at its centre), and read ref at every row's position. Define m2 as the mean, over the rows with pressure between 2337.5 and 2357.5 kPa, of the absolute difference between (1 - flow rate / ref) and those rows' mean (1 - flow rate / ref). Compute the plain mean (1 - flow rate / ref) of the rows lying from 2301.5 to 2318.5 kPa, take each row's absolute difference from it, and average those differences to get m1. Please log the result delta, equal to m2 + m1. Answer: 0.063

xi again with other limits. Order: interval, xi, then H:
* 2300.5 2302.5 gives -7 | 7.2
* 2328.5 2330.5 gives -9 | 8.5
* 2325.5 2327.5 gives -8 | 8.4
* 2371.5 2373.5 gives -11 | 11.2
